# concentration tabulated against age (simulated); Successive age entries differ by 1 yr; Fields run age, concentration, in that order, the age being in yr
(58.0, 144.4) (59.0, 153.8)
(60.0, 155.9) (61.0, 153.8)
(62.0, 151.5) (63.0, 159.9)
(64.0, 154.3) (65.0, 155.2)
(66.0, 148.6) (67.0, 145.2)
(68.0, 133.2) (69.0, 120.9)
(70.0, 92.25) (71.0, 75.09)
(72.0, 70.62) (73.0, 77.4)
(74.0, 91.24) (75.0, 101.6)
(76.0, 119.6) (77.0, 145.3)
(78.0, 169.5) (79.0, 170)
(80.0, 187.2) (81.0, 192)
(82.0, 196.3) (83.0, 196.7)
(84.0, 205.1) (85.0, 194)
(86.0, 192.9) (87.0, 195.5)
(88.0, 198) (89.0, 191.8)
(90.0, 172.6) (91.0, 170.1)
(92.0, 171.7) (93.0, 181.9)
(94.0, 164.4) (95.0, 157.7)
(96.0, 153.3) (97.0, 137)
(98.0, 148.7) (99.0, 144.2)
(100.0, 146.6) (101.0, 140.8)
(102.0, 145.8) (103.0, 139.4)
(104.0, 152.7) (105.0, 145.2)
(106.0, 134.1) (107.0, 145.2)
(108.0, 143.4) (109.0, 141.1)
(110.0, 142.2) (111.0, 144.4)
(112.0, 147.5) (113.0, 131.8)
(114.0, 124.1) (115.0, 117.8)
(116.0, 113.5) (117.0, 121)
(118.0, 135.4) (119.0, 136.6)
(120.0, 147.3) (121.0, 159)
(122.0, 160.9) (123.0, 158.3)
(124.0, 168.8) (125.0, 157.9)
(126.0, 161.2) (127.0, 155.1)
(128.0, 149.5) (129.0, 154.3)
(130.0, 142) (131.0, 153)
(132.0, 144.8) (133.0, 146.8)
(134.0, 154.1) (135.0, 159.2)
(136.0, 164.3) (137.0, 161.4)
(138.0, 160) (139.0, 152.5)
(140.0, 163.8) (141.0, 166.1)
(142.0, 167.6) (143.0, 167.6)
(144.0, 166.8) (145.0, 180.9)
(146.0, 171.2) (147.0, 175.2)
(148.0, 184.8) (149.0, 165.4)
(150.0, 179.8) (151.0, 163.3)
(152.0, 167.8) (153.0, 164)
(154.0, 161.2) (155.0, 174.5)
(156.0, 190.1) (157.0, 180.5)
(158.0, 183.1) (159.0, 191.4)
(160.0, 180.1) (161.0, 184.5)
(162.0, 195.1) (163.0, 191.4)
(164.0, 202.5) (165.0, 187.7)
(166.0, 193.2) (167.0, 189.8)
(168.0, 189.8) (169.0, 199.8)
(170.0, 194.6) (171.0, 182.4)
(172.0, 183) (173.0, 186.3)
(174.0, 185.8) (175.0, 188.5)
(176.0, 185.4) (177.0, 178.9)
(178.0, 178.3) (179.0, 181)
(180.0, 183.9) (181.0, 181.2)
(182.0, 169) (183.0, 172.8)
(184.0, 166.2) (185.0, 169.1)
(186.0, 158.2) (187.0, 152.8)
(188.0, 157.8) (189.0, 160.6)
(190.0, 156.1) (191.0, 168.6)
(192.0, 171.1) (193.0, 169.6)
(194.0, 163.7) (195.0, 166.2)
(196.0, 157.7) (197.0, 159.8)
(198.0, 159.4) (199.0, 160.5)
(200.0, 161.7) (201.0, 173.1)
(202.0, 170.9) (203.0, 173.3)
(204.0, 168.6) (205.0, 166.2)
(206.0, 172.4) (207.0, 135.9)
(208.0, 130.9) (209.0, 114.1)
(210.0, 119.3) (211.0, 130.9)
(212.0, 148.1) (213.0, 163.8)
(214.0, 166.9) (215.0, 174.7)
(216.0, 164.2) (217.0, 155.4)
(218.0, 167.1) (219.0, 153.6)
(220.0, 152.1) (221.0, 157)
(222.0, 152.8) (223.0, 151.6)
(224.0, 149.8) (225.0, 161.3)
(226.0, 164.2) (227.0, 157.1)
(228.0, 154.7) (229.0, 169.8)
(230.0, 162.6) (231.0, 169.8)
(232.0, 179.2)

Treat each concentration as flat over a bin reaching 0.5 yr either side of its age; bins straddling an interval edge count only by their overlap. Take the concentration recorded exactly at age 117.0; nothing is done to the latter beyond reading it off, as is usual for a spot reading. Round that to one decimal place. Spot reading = 121.0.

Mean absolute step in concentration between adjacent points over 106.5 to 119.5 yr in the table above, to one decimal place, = 5.6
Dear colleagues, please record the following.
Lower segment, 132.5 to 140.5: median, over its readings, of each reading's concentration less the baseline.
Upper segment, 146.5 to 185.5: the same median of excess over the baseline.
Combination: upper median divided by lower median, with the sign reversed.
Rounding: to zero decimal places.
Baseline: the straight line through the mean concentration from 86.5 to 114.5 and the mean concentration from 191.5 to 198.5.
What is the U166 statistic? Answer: -12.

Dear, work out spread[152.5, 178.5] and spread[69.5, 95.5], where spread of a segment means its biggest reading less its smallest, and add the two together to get 176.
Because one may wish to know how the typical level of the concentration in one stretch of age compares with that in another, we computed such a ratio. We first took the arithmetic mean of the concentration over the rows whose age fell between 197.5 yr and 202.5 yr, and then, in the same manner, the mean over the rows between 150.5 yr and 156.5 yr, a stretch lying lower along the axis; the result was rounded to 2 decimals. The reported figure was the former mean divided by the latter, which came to 0.97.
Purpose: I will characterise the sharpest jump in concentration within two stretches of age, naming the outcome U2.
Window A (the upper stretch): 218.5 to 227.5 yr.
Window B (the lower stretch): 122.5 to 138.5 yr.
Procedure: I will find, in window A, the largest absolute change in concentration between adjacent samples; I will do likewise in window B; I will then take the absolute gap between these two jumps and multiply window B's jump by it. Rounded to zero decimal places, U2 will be 10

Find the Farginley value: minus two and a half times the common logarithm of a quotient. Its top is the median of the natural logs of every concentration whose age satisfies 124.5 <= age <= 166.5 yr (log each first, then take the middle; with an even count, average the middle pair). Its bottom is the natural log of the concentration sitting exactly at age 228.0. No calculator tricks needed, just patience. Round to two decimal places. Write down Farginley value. -0.02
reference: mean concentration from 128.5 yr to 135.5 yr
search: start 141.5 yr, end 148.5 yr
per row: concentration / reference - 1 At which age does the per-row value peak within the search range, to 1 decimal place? 148.0 yr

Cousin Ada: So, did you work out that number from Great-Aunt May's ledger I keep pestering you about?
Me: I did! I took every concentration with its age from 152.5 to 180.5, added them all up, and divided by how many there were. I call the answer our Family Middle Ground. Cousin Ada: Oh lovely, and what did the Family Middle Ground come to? 185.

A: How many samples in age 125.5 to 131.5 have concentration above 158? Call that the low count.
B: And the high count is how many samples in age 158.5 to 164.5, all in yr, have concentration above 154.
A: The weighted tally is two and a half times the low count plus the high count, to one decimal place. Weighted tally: 8.5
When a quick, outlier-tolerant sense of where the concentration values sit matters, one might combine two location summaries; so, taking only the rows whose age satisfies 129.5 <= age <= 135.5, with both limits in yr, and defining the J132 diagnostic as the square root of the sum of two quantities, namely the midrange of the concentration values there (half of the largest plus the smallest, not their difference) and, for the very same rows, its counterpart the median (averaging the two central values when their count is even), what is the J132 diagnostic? 17.3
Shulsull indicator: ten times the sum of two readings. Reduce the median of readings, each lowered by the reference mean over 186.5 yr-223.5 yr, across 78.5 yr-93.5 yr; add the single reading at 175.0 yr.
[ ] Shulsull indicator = 2230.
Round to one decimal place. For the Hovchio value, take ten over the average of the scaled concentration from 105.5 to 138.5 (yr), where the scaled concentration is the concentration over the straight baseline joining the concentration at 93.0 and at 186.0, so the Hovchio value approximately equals 11.9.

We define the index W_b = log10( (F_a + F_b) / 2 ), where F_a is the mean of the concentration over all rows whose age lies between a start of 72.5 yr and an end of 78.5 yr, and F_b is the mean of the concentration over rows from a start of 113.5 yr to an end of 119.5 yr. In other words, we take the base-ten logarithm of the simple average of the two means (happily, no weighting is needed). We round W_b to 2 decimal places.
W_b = 2.08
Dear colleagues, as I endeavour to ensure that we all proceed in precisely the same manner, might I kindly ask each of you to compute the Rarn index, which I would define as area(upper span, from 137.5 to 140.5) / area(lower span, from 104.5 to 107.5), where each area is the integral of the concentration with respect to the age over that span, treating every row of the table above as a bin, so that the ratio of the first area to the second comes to 1.1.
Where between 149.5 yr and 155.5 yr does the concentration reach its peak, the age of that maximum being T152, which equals 150.0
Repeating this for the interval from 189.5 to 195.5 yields 192.0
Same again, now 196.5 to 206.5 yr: 203.0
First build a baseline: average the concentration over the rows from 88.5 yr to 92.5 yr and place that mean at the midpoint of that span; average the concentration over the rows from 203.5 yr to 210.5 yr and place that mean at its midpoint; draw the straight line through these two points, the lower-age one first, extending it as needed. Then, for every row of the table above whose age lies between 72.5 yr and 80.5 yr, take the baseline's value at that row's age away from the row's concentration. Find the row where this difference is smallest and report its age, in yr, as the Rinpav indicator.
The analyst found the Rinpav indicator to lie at 73.0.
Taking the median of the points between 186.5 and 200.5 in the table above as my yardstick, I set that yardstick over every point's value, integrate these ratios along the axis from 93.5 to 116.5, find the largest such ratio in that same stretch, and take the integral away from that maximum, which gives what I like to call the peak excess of -24.8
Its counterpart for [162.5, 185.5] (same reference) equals -19.1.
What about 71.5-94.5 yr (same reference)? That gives -22.7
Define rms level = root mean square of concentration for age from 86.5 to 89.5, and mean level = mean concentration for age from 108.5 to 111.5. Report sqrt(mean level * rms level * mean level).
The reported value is 1991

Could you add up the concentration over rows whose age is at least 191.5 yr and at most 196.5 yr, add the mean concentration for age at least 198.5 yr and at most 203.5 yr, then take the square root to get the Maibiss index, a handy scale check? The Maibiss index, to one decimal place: 31.6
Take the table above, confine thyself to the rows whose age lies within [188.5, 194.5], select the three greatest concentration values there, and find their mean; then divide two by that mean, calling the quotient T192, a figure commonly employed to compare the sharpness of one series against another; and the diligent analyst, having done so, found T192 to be 0.0118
